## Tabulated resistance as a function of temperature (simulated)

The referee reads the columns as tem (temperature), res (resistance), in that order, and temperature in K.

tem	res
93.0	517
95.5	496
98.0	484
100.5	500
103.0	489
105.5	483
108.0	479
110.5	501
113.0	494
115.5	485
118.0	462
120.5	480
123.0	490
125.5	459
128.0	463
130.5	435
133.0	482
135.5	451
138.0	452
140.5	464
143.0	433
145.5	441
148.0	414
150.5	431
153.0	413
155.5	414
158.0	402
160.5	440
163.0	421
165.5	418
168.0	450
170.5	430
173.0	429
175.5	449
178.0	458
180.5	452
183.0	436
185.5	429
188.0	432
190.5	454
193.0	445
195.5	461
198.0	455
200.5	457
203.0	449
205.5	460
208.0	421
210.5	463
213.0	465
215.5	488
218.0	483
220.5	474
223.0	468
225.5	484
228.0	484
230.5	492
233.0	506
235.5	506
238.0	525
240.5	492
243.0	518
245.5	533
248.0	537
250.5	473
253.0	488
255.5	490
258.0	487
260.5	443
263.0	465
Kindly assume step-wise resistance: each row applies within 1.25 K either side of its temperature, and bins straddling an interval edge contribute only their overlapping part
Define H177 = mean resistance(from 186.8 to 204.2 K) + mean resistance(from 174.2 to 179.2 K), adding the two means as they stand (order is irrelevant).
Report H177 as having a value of 904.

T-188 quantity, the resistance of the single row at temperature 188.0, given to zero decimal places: 432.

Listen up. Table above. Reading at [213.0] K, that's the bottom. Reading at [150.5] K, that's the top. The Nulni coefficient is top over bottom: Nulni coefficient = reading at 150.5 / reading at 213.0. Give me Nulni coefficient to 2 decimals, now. 0.93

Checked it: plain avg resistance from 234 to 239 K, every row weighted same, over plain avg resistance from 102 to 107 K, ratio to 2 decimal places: 1.06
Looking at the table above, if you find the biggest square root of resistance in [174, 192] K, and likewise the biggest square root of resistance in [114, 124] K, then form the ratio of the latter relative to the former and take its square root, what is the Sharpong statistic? 1.02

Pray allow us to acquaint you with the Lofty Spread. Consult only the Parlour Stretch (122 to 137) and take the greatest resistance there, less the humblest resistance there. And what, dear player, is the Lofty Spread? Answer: 55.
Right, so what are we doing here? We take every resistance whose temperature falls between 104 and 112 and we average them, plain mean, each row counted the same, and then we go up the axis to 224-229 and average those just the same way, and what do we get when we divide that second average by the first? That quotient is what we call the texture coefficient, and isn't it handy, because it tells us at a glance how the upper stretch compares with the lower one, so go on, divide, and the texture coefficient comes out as 0.99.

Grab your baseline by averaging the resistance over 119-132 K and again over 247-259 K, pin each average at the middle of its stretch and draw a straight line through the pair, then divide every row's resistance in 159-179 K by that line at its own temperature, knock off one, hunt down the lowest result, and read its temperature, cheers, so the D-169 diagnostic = 165.5 K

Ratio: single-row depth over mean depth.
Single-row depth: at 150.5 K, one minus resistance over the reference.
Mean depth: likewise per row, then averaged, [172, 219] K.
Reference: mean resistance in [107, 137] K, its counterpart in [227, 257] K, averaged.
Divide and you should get 1.6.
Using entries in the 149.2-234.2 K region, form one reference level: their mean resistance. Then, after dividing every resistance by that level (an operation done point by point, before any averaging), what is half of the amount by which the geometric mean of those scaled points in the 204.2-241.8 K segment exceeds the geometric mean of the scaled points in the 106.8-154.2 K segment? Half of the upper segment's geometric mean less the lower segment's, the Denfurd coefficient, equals 0.024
